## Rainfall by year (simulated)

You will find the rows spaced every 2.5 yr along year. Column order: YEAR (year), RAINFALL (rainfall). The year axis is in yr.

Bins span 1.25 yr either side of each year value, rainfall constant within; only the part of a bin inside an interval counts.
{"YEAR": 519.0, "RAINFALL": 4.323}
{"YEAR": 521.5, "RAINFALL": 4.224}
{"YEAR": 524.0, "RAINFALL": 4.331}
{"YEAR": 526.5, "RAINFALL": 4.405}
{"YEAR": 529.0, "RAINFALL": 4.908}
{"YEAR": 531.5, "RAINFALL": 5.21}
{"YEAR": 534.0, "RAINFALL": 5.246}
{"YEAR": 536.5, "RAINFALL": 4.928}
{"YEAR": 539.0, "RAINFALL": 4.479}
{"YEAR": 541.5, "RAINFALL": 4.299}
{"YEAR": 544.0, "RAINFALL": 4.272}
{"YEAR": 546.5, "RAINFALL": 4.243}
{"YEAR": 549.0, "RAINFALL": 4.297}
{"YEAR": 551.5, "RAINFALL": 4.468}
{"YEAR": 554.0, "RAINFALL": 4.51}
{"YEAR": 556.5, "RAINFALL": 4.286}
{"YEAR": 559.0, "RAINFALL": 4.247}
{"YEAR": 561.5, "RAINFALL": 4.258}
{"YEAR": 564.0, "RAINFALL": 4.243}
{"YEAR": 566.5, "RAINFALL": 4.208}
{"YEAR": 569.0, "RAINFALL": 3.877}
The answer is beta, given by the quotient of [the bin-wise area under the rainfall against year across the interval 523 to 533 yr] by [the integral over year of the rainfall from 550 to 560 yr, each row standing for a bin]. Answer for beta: 1.08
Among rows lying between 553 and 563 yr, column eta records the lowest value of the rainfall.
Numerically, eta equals 4.247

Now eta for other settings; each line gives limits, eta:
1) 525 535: 4.405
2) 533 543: 4.299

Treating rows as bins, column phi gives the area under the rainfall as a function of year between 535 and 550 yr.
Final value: 67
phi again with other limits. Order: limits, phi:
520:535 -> 71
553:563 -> 43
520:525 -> 21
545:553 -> 35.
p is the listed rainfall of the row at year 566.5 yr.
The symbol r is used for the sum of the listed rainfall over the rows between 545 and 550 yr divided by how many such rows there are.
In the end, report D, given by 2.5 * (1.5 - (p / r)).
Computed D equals 1.29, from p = 4.208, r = 4.3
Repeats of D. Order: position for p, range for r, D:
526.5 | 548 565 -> 1.21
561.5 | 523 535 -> 1.54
